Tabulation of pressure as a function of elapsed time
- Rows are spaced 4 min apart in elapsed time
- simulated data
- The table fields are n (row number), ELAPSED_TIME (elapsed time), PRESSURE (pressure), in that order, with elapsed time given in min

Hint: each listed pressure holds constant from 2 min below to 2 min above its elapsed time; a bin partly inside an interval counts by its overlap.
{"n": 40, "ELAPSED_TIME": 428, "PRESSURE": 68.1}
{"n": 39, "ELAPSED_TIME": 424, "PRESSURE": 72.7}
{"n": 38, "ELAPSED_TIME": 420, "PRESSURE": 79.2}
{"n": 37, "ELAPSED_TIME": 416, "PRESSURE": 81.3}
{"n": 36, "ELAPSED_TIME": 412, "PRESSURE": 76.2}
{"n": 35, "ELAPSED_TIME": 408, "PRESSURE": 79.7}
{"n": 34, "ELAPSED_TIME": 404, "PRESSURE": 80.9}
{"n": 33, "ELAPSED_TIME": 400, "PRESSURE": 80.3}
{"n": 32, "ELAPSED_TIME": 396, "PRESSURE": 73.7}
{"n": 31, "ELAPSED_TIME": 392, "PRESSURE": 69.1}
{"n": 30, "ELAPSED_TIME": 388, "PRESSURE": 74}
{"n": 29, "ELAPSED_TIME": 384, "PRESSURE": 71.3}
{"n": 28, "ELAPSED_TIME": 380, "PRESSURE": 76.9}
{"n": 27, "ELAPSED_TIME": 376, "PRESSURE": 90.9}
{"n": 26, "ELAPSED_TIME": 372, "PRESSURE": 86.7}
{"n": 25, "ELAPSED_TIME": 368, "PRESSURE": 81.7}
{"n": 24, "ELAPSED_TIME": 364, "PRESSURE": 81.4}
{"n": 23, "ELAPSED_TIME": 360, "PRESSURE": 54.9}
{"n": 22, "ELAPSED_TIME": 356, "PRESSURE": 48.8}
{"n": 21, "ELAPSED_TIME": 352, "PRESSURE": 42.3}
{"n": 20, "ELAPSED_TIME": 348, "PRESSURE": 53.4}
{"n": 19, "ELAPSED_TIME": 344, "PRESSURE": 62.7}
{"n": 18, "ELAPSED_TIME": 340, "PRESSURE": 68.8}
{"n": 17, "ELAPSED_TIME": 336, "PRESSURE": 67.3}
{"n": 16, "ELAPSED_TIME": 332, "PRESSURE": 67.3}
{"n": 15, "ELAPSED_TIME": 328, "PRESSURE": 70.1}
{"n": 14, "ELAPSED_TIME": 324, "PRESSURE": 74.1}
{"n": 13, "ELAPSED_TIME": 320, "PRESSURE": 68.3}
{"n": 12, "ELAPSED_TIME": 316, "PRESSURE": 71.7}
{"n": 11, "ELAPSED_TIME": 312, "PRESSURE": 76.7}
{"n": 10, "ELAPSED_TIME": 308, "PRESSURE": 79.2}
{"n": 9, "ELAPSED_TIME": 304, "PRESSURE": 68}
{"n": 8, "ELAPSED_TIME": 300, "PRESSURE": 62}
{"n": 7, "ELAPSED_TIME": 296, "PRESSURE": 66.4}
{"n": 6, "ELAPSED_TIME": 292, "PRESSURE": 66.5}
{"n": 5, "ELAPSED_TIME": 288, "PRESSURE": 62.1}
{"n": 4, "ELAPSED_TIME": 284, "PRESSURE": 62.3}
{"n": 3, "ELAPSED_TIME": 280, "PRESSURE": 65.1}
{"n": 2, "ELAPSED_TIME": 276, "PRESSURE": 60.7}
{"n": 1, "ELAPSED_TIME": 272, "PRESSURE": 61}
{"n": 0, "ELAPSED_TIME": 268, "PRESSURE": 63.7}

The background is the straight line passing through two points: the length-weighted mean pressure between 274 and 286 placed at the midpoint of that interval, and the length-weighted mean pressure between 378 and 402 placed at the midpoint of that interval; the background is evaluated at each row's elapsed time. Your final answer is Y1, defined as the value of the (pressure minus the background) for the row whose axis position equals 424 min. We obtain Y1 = -5.1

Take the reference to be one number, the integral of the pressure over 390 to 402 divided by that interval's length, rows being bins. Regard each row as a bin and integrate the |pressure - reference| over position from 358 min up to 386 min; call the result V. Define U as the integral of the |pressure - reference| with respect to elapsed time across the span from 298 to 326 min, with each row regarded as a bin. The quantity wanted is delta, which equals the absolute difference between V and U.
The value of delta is 134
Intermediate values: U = 140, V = 273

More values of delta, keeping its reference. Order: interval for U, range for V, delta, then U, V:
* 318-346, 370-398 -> 5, 168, 163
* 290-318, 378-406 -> 80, 178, 97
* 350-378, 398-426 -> 349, 481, 132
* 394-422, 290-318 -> 49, 128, 178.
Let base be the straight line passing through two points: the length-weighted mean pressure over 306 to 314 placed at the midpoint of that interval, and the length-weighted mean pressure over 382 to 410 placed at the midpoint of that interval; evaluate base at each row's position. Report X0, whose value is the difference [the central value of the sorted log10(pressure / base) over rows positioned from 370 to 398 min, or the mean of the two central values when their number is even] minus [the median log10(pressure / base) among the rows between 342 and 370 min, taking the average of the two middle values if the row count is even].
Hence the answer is 0.13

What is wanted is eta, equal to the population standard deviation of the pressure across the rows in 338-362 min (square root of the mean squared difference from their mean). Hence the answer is 9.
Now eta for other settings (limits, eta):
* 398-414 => 2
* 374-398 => 7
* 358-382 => 12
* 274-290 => 2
